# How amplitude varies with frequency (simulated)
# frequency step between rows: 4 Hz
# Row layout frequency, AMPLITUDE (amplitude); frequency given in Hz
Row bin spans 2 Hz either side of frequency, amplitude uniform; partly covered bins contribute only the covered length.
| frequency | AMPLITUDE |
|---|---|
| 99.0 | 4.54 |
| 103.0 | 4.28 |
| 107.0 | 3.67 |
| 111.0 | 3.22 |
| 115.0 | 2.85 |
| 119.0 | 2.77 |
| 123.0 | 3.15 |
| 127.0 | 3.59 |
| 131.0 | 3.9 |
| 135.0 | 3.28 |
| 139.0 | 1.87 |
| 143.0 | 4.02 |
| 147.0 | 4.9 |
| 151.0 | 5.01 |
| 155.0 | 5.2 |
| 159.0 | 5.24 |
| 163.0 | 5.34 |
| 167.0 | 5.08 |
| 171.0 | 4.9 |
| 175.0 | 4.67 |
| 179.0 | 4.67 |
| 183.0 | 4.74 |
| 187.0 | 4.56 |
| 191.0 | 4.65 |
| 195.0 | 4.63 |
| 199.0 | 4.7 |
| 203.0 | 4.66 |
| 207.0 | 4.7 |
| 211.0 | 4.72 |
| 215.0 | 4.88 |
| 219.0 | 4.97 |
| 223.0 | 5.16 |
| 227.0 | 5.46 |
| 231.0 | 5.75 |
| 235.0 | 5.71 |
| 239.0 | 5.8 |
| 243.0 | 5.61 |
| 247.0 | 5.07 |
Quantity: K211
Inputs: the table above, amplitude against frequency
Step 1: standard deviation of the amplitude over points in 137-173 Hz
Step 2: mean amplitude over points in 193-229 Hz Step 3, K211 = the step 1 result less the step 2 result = -3.8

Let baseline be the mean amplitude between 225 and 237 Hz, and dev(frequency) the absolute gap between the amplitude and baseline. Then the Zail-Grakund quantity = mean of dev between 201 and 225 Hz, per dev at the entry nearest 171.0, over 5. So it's 0.21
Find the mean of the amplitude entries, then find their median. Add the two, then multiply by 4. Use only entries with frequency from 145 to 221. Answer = 38.4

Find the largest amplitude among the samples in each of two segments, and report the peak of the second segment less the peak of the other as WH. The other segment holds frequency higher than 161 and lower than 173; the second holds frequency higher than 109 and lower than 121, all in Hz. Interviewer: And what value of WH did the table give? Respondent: -2.1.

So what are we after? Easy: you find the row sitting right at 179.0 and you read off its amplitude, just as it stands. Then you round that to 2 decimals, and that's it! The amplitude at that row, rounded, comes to 4.67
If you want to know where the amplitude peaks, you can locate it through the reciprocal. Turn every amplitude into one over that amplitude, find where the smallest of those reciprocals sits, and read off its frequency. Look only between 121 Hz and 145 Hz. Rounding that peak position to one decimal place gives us 143.0 Hz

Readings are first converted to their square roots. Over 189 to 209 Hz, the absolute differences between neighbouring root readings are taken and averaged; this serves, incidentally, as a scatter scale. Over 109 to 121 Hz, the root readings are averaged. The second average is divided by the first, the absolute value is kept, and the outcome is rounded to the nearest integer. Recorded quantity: 174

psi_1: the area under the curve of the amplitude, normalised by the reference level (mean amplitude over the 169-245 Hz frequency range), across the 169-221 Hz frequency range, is 49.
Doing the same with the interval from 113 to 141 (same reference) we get 17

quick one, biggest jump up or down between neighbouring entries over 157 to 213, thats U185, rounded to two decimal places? 0.26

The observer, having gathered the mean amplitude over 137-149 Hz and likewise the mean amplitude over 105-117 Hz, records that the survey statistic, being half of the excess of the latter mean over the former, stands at -0.2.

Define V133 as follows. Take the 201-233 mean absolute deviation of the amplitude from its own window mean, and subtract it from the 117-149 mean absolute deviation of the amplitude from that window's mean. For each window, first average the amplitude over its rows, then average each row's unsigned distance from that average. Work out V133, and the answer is 0.35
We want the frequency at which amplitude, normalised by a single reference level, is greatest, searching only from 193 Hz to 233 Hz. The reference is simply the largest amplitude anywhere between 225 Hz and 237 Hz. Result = 231.0 Hz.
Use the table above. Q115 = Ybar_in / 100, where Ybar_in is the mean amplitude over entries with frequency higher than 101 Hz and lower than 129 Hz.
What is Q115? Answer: 0.034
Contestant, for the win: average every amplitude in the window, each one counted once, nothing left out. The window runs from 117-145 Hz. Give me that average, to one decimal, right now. 3.2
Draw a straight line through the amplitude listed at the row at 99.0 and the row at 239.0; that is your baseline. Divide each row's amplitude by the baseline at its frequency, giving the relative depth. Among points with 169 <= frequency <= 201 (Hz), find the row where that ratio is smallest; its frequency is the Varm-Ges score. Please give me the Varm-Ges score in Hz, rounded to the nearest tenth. 187.0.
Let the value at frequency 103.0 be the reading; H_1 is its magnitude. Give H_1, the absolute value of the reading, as 4.28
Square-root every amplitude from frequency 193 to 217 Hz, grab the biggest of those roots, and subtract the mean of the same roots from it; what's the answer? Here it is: 0.04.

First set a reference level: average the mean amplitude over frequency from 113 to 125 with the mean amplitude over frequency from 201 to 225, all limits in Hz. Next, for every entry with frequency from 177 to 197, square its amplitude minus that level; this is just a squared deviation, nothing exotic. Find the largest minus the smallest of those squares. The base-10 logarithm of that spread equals -0.6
